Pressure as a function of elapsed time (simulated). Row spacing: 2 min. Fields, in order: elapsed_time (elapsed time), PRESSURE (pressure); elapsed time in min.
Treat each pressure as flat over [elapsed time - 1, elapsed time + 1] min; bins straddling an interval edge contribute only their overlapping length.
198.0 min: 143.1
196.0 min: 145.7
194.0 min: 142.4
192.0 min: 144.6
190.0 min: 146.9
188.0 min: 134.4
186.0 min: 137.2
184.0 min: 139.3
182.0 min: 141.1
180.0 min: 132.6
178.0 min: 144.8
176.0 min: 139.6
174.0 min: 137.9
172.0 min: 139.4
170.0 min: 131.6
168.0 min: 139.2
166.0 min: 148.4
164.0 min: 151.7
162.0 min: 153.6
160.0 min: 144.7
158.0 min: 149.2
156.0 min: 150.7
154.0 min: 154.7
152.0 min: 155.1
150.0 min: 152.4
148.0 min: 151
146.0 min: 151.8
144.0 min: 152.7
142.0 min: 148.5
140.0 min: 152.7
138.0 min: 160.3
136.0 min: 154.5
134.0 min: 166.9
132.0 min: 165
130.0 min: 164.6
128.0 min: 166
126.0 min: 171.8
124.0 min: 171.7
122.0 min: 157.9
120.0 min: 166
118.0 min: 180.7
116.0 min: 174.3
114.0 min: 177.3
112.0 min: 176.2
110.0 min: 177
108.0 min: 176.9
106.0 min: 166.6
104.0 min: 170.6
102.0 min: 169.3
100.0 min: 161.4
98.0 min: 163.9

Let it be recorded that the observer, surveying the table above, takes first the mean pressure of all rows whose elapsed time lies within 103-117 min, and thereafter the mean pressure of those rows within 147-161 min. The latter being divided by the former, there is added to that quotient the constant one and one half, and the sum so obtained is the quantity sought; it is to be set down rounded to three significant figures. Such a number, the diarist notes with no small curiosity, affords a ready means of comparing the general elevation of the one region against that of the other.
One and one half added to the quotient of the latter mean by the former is 2.37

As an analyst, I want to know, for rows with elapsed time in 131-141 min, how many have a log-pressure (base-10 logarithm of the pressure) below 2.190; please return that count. 2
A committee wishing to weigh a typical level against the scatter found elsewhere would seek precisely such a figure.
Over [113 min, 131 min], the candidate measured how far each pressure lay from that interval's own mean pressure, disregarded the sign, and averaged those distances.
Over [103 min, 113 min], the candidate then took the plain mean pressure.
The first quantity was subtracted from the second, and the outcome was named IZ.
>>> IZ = 167.8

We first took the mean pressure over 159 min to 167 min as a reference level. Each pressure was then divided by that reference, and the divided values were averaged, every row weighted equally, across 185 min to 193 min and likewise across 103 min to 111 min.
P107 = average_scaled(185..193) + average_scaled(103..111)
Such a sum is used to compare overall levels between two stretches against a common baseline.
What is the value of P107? 2.10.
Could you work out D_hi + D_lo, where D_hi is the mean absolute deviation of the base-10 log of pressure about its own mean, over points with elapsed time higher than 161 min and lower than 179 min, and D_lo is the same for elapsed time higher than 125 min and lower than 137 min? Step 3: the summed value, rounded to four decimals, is 0.0274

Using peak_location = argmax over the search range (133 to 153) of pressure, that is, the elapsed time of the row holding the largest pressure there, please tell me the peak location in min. 134.0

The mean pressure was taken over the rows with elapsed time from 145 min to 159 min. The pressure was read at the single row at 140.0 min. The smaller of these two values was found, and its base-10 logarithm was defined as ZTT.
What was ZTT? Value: 2.18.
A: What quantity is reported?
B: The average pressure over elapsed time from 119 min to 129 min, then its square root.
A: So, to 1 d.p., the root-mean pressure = 12.9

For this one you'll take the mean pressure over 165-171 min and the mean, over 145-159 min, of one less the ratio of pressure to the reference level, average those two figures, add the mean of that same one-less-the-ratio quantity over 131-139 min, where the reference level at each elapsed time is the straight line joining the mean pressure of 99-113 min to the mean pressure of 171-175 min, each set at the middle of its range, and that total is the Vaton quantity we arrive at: 70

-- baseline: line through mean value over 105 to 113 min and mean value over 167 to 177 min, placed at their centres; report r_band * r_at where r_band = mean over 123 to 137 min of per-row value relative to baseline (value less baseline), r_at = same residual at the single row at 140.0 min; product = -13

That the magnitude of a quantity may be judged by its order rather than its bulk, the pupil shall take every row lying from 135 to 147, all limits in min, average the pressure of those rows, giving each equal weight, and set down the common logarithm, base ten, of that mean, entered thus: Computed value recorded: 2.186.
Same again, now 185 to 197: 2.152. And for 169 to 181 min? 2.139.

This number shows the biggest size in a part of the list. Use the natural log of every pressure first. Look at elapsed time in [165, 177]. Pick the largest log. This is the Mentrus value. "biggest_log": 5.00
